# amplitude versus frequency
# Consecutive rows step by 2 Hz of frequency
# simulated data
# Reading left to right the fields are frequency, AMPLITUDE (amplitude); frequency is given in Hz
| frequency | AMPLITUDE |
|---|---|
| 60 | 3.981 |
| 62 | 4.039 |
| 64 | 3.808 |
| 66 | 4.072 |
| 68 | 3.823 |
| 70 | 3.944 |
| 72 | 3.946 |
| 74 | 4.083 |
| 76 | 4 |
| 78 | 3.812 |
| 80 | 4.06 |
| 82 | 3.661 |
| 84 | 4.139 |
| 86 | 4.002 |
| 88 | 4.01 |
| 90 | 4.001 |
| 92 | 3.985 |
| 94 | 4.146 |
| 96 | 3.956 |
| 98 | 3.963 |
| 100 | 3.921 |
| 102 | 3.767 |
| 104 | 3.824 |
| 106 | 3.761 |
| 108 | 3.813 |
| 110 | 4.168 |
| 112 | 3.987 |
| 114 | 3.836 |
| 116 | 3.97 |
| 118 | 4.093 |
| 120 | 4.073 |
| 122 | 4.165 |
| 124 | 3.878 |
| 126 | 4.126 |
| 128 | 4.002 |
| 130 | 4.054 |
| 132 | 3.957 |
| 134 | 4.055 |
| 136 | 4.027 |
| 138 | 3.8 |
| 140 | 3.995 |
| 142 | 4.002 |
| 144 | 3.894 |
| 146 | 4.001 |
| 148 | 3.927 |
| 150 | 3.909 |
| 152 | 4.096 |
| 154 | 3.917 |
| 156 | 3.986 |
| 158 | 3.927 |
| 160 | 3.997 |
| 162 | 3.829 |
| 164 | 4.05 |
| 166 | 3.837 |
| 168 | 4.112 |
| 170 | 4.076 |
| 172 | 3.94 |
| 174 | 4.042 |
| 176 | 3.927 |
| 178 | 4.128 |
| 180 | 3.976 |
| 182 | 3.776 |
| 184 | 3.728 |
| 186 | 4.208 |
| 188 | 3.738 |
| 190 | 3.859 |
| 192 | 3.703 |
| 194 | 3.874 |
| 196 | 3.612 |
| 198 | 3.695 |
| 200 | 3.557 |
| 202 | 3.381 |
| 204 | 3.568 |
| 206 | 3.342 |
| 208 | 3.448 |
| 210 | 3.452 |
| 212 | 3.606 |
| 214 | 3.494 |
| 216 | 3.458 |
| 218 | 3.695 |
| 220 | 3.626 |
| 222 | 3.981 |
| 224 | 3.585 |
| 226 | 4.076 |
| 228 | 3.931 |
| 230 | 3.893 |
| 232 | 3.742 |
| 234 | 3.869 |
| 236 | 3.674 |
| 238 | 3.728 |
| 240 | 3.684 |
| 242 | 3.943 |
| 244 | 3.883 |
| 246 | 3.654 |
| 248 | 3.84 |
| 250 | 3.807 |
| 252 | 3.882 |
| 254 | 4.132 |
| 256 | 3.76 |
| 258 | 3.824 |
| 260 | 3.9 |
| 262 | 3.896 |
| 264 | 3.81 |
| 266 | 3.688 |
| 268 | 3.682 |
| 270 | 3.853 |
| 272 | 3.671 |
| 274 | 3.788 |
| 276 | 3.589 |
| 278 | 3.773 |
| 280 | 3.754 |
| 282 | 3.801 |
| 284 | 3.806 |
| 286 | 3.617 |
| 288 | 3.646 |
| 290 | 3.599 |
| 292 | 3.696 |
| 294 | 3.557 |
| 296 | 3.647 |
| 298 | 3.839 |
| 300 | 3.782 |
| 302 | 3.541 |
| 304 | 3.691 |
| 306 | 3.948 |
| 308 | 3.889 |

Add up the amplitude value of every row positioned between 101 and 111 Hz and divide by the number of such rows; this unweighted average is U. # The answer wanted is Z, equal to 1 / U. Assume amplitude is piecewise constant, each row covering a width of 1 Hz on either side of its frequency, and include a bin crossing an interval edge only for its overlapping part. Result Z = 0.259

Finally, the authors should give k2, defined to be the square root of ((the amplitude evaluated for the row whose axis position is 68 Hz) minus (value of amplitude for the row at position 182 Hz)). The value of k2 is 0.2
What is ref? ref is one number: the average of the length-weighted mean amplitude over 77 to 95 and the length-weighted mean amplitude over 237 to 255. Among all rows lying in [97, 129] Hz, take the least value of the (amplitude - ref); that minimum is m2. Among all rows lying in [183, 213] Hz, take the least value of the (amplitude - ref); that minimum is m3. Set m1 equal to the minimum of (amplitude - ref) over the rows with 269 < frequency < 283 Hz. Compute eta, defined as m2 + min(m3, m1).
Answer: -0.72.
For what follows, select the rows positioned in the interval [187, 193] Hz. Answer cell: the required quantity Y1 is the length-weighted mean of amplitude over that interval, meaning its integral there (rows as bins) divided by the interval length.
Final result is 3.77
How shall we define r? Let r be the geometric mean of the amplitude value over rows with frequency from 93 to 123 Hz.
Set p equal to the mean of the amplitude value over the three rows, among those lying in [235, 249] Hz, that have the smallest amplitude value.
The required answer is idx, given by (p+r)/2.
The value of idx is 3.82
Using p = 3.67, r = 3.96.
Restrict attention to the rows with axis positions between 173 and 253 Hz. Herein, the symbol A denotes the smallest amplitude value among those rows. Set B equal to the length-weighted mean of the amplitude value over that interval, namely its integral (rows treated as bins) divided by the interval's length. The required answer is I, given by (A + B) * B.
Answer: 26.6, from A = 3.342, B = 3.75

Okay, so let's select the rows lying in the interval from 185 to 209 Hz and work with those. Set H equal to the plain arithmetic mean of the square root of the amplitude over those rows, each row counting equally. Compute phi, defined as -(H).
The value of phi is -1.91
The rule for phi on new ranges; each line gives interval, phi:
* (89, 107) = -1.98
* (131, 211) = -1.96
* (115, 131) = -2.01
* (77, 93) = -1.99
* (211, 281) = -1.94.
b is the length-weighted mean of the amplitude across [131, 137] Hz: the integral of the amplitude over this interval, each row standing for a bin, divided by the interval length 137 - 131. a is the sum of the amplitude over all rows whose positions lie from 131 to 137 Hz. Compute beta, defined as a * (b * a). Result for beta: 582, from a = 12.0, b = 4.01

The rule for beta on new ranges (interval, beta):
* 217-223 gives 481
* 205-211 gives 358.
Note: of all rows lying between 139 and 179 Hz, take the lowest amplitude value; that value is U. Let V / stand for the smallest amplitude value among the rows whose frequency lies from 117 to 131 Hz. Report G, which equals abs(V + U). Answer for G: 7.71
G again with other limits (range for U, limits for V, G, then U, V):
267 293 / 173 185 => 7.32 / 3.589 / 3.728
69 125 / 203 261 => 7.00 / 3.661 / 3.342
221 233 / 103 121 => 7.35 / 3.585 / 3.761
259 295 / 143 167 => 7.39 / 3.557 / 3.829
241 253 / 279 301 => 7.21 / 3.654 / 3.557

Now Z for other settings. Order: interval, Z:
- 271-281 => 0.269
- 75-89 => 0.253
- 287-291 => 0.276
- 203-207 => 0.289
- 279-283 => 0.265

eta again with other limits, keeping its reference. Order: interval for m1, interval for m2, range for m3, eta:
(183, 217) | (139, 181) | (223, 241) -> -0.65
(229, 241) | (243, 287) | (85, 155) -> -0.56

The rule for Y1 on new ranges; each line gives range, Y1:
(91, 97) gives 4.03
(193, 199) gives 3.73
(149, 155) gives 3.97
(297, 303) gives 3.72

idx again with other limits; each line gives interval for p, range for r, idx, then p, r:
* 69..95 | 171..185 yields 3.87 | 3.81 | 3.93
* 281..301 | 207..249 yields 3.66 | 3.59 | 3.72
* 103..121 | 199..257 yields 3.75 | 3.80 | 3.71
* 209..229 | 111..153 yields 3.73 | 3.47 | 3.99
